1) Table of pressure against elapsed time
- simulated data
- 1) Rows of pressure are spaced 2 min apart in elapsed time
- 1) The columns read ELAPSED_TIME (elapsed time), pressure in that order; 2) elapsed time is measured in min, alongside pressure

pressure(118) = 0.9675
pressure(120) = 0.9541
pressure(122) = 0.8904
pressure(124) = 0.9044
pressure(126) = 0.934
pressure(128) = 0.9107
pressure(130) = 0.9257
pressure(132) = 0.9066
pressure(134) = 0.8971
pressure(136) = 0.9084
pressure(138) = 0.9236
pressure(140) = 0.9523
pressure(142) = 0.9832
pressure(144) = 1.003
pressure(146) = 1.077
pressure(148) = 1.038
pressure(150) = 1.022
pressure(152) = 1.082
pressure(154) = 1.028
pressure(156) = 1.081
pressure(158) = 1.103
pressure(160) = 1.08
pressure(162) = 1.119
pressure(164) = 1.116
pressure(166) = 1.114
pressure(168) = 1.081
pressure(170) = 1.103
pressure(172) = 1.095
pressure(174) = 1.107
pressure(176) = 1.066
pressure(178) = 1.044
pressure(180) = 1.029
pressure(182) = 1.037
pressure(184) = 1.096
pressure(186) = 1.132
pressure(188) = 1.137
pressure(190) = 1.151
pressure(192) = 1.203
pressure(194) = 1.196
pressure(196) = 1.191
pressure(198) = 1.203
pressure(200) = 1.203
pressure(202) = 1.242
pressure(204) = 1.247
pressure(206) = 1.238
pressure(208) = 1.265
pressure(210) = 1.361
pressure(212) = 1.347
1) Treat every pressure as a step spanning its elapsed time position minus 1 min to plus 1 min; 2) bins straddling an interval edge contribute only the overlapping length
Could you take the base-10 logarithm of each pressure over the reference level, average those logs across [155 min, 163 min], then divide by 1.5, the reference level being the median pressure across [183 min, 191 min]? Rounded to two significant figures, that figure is -0.010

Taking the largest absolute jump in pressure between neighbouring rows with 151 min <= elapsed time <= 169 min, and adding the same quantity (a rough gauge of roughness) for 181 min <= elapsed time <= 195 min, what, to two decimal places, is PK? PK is 0.11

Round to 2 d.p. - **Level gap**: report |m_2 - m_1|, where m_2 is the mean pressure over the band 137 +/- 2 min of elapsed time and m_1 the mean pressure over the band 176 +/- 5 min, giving 0.15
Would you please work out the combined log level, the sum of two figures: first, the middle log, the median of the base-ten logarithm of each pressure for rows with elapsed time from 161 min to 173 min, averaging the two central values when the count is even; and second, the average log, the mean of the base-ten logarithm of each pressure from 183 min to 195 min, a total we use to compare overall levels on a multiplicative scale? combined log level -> 0.11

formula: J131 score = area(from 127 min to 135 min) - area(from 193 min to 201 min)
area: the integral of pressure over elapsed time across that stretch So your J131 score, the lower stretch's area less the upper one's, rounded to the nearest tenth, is -2.3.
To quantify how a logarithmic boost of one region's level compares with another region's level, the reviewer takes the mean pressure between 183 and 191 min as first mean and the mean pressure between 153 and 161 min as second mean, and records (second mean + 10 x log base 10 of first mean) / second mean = 1.49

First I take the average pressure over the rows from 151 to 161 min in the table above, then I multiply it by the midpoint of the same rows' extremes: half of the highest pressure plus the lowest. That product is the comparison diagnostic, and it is 1.1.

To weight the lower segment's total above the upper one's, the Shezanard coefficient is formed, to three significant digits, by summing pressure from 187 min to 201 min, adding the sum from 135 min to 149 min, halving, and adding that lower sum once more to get 14.5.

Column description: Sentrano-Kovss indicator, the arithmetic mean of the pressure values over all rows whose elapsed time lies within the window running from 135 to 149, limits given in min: 0.98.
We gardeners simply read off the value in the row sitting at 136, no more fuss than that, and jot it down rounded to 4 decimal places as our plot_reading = 0.9084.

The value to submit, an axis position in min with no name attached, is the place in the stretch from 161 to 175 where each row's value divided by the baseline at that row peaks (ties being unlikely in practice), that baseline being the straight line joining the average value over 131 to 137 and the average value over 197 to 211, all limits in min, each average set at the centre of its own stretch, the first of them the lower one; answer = 162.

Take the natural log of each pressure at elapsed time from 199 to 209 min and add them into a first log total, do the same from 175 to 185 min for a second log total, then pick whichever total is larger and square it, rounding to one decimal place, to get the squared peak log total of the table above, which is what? 1.1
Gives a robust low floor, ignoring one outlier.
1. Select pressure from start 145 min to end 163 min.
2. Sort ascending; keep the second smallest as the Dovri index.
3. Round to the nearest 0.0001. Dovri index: 1.0280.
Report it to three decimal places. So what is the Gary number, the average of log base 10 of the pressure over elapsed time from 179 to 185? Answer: 0.023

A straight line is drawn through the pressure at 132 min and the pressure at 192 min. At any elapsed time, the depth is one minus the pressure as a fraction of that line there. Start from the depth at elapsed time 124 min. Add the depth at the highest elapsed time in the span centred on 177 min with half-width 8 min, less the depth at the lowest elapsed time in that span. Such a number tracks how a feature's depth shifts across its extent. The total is 0.023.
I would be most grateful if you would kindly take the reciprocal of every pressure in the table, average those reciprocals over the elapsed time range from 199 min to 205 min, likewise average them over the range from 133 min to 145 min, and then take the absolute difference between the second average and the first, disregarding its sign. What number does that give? 0.25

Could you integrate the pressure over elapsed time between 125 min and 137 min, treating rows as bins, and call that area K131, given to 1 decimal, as 11.0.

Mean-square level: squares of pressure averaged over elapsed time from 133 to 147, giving 0.93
